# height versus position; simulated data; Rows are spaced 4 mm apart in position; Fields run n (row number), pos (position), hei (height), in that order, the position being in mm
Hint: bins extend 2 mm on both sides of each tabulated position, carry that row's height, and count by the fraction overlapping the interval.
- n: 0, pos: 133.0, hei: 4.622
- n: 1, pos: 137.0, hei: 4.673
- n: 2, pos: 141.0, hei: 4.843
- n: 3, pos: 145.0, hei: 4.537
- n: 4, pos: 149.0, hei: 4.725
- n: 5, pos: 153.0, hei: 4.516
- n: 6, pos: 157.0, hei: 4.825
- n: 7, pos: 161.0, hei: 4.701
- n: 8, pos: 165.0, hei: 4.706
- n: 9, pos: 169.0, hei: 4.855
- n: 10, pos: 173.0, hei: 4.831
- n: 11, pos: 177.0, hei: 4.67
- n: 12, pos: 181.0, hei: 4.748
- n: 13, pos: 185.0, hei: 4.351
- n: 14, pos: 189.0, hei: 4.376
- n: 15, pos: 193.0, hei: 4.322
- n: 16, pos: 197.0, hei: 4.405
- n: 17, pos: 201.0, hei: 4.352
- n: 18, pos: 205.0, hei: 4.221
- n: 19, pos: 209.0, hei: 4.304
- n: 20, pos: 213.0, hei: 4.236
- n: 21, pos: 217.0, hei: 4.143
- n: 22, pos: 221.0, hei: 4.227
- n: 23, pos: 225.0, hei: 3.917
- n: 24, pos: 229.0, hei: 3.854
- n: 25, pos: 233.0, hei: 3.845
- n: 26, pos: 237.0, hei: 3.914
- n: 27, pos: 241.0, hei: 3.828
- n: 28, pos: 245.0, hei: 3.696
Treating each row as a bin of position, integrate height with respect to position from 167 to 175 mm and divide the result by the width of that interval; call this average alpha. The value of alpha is 4.84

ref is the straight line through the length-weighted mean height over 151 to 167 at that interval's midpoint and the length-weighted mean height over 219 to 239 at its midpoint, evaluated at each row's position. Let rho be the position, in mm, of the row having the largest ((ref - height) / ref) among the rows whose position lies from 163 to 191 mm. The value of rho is 185.0 mm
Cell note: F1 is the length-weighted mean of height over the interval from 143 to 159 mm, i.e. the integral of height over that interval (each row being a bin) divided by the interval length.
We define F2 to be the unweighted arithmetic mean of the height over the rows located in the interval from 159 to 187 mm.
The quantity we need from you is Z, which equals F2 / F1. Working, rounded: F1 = 4.65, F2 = 4.7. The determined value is 1.01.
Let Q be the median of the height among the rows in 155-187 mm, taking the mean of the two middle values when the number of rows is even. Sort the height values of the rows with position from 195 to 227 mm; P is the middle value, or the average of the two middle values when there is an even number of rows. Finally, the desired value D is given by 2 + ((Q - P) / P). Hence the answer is 2.12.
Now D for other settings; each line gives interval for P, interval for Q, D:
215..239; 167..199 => 2.16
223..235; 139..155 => 2.20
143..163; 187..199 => 1.93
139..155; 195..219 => 1.92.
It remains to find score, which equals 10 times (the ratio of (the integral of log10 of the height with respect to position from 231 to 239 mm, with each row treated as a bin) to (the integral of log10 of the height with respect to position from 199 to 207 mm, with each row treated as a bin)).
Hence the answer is 9.3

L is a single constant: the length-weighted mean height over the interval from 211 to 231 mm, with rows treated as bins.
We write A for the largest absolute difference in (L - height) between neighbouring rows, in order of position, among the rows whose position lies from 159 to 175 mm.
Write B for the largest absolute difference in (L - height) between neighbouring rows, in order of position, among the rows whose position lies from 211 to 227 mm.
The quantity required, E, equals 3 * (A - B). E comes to -0.5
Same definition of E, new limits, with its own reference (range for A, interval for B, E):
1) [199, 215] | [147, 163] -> -0.5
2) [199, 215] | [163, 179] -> -0.1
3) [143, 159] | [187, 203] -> 0.7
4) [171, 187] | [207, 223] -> 0.9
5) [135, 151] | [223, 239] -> 0.7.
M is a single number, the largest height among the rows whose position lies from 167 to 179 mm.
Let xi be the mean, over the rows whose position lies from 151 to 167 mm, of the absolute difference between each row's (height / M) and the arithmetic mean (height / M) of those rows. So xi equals 0.018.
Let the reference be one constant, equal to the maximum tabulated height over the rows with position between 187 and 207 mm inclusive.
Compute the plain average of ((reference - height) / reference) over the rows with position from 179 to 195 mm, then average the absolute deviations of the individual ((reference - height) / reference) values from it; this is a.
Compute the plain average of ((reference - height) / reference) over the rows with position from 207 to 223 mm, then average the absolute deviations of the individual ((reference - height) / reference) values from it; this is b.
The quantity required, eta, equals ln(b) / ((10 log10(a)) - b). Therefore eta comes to 0.32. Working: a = 0.034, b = 0.010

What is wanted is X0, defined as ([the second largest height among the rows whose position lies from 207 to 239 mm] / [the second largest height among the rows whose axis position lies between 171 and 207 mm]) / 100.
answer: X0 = 0.0089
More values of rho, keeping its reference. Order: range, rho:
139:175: 145.0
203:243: 229.0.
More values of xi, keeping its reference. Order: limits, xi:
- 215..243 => 0.026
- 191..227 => 0.020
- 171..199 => 0.039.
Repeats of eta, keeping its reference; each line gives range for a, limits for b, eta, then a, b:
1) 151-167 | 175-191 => 0.19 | 0.019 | 0.039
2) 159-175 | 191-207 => 0.24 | 0.016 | 0.012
